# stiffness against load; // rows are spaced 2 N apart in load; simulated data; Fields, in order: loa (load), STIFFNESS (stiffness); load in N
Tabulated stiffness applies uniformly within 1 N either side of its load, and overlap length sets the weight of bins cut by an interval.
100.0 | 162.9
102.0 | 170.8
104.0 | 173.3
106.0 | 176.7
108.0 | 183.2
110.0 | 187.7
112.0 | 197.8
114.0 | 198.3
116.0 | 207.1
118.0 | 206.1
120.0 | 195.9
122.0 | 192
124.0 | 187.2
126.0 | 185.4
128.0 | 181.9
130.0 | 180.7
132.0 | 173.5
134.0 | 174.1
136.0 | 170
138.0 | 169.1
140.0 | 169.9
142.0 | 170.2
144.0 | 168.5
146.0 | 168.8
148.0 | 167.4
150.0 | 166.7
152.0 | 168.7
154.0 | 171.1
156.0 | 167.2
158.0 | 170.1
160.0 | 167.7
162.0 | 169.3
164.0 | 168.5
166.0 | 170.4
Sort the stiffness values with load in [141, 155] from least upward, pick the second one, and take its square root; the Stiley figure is 12.9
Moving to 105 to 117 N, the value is 13.5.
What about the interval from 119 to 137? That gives 13.2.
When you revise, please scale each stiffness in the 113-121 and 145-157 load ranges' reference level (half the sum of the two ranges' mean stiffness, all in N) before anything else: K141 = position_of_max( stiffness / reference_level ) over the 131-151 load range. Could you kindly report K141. 134.0 N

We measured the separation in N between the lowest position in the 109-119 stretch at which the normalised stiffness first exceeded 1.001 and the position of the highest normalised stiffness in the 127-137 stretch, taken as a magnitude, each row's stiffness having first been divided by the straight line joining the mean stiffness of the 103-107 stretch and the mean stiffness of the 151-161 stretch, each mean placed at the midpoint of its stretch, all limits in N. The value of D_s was 18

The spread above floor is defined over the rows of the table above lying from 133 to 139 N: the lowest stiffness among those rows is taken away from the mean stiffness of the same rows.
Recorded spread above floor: 2.0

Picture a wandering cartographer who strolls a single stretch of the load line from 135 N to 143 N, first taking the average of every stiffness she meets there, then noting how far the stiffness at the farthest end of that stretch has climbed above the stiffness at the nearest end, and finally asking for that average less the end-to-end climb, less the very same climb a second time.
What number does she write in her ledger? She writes 169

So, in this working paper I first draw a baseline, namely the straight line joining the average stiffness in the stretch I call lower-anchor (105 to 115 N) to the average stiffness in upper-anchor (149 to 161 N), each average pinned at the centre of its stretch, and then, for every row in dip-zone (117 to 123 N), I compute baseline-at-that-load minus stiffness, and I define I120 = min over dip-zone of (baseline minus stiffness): -21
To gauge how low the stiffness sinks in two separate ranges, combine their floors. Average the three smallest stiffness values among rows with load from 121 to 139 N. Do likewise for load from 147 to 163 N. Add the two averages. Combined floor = 338.0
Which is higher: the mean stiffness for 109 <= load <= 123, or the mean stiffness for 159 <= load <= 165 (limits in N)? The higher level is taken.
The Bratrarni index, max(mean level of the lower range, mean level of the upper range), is 198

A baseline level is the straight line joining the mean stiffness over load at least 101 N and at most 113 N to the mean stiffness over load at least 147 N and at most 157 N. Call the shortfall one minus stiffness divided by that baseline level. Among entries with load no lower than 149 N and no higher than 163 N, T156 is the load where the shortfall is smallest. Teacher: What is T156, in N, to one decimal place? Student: 162.0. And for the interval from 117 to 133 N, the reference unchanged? 118.0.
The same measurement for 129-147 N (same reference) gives 130.0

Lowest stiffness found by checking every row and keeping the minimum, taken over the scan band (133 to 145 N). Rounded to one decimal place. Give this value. 168.5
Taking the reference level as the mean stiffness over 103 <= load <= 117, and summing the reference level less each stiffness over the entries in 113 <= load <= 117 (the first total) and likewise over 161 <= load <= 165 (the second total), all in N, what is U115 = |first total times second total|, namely 1097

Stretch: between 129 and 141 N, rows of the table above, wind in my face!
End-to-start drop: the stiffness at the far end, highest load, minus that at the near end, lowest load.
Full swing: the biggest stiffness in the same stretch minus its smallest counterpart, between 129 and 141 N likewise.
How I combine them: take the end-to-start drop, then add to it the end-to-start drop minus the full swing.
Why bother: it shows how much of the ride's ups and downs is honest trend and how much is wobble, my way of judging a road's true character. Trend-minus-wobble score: -33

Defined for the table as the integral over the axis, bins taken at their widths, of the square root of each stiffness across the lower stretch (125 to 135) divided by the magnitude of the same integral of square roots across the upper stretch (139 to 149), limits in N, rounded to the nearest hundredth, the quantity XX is 1.03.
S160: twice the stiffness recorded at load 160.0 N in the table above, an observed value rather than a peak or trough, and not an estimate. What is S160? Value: 335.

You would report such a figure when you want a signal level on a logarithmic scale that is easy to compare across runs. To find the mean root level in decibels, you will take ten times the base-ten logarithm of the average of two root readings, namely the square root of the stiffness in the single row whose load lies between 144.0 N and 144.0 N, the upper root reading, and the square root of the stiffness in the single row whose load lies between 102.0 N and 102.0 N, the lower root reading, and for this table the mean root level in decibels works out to 11.1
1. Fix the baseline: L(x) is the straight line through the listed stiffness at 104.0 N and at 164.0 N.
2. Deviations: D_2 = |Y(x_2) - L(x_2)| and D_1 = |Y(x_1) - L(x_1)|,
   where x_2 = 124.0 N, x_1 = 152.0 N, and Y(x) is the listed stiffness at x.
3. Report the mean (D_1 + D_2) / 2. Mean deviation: 8.1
